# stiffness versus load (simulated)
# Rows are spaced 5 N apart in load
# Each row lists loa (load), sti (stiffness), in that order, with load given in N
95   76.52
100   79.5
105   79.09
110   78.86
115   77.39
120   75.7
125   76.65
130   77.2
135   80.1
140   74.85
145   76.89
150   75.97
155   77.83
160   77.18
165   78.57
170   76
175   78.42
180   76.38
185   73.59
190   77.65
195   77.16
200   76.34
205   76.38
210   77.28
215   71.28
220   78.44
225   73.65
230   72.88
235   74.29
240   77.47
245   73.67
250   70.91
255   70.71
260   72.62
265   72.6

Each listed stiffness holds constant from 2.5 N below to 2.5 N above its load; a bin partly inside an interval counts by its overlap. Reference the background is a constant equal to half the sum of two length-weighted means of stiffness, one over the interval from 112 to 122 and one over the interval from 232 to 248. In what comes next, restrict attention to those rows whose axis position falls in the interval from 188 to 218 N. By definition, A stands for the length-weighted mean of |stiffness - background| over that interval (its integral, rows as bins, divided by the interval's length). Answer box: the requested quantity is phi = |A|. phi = 1.72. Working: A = 1.72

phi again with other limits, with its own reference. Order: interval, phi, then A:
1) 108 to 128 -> 1.35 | 1.35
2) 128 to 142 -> 2.28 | 2.28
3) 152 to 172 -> 1.57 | 1.57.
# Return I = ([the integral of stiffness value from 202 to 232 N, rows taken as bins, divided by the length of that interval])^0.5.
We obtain 8.66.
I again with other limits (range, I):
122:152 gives 8.77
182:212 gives 8.74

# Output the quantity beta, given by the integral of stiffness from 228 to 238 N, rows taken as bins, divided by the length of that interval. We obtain 73.8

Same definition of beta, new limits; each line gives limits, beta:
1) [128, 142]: 77.5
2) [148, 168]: 77.4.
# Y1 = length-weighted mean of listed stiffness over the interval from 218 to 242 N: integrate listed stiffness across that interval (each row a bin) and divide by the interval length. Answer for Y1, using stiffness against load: 75.2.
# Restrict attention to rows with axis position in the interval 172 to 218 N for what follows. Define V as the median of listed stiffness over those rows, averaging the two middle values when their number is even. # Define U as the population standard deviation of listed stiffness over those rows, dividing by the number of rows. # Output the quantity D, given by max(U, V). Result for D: 76.4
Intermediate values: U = 2.1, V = 76.4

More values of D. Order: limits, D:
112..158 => 76.9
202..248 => 74.3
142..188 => 76.9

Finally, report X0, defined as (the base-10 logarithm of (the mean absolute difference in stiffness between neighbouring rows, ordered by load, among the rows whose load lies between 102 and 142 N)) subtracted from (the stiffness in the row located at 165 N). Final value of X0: 78.3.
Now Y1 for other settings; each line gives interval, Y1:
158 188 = 76.7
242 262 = 72.1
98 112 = 79.1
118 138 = 77.4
